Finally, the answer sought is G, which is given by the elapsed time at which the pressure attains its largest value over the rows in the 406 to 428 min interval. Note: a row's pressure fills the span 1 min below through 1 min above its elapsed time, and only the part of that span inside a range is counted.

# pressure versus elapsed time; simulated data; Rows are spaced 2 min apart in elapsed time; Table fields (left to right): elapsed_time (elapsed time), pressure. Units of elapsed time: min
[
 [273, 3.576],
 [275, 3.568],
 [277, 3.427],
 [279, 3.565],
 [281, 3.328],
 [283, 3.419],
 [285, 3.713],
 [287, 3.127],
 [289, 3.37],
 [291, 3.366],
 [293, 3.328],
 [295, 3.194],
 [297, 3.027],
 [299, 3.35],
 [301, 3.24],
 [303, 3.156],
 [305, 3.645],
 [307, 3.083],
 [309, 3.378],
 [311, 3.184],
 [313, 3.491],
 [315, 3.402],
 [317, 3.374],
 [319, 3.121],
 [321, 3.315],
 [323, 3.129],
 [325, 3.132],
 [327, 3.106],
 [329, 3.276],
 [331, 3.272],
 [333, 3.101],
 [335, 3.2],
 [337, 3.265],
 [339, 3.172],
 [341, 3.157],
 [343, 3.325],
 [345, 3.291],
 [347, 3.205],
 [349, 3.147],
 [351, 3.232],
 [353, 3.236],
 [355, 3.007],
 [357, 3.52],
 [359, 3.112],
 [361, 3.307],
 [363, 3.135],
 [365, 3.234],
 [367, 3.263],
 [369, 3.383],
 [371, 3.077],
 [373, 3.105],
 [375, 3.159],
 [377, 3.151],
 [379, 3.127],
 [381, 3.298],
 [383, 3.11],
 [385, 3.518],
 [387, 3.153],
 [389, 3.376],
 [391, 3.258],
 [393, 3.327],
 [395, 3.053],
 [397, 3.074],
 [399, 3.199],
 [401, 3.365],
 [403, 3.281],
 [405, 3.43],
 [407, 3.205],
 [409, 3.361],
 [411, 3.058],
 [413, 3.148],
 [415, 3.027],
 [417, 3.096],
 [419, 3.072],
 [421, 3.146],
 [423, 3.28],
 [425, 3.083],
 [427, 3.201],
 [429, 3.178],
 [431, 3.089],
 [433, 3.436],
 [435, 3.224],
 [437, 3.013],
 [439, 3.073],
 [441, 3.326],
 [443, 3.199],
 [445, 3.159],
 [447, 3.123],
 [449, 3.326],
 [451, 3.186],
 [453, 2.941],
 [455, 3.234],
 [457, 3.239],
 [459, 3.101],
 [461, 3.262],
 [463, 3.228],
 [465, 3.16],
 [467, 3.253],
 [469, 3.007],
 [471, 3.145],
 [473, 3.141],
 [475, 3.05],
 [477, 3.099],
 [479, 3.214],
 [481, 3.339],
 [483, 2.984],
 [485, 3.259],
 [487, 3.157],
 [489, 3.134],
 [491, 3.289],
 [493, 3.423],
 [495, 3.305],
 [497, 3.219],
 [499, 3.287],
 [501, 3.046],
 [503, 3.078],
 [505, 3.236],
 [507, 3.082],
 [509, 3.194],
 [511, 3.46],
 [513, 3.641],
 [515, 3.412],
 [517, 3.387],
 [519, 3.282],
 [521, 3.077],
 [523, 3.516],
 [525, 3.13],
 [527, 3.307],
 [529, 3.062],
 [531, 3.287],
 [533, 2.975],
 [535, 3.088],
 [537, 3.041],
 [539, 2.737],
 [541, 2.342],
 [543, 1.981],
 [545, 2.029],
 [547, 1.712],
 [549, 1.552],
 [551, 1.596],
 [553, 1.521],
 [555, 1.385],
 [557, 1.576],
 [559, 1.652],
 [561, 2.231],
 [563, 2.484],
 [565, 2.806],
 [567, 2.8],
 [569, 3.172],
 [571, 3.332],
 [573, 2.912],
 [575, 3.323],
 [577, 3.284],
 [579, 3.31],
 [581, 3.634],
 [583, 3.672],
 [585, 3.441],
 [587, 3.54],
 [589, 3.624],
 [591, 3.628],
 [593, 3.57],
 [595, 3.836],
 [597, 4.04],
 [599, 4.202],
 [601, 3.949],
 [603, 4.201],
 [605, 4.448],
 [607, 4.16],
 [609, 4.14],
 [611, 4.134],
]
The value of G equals 409 min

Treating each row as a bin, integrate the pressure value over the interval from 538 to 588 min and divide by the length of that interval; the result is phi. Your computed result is 2.56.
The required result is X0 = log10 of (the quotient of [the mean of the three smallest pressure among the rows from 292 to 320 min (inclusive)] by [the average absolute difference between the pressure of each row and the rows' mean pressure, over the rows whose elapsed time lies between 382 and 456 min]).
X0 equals 1.46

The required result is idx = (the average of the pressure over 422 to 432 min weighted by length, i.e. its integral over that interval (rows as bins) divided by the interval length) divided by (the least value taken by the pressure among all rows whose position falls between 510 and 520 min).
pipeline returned 0.96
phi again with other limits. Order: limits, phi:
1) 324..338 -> 3.19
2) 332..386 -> 3.22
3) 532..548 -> 2.49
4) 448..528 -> 3.22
